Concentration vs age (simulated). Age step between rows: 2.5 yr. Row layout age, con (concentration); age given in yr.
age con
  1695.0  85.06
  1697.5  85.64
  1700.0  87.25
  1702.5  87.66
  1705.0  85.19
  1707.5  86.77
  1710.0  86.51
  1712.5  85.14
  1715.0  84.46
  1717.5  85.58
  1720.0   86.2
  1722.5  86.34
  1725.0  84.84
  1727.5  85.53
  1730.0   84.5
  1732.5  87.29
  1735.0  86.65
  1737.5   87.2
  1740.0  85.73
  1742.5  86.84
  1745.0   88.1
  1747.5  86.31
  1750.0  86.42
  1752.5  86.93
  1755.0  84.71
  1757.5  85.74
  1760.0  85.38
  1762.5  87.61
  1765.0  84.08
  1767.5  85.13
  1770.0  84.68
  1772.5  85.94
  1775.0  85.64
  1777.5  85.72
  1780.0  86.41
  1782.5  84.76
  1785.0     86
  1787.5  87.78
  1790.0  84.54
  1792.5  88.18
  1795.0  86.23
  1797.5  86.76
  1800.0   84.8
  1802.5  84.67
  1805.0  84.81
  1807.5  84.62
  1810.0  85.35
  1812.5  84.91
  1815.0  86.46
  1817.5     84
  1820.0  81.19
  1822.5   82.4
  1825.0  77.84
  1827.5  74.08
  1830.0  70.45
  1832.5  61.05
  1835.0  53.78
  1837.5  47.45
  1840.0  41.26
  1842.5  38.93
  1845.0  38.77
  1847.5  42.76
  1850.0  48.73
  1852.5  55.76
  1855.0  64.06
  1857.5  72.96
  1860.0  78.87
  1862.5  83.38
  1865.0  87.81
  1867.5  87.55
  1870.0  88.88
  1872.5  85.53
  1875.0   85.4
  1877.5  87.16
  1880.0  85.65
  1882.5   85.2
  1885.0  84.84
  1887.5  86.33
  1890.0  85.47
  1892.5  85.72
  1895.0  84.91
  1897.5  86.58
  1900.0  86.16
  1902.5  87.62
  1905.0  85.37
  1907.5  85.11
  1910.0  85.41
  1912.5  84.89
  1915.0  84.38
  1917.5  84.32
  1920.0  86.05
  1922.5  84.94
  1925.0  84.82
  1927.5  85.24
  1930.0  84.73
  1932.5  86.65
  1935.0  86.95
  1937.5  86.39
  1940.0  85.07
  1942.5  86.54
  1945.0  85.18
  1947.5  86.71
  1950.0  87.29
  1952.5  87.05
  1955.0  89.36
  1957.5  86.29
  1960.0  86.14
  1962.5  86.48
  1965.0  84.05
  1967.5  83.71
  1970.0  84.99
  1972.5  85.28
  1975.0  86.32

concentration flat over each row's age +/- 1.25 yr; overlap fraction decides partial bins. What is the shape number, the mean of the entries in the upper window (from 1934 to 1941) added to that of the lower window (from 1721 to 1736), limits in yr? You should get 172.0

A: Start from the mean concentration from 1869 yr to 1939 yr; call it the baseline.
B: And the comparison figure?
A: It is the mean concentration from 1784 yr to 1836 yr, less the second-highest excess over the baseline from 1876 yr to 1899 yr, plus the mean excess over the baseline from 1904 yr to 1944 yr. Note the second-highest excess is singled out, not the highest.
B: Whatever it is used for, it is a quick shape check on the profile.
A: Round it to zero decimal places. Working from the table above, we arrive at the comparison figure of 80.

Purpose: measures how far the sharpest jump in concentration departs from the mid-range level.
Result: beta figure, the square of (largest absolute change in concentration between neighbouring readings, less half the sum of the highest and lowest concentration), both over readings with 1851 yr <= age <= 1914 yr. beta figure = 4022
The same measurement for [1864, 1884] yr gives 7004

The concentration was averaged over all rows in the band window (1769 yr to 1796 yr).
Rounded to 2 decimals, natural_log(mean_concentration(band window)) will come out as 4.45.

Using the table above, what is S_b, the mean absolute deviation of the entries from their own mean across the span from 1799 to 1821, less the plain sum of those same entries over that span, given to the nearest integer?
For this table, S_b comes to -760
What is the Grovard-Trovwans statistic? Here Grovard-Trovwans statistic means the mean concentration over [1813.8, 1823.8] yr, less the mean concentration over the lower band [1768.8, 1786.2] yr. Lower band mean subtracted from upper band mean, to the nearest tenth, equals -2.1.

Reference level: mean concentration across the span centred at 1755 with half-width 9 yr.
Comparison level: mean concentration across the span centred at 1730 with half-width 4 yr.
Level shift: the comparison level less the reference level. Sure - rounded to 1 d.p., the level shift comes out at -0.4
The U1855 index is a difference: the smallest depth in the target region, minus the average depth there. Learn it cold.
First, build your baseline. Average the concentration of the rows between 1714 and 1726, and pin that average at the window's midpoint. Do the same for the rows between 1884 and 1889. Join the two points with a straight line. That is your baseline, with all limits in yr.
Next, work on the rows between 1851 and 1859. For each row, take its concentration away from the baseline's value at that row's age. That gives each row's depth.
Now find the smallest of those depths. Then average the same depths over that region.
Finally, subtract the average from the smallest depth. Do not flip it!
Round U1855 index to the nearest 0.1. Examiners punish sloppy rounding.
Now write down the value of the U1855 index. -8.7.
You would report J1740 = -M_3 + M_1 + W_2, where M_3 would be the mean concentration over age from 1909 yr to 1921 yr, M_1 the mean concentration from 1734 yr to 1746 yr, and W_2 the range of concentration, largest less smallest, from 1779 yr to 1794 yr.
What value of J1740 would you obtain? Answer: 6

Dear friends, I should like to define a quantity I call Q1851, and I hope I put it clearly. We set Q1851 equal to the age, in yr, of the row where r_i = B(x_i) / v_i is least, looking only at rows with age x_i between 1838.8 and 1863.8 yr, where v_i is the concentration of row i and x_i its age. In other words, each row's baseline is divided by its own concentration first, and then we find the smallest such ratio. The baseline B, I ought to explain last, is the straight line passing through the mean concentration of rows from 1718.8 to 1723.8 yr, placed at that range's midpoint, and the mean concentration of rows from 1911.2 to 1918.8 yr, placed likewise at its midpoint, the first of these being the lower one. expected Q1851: 1862.5 yr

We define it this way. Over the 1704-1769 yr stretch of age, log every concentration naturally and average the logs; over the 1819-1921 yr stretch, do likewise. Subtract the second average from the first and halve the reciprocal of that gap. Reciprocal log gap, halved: 3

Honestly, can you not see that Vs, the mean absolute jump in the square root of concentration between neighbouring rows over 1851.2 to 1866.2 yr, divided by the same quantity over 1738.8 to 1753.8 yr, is 7.4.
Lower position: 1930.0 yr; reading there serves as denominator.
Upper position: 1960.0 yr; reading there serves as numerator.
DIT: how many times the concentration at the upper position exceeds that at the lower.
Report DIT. 1.02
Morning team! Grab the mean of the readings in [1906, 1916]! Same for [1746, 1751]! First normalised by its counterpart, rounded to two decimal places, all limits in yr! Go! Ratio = 0.98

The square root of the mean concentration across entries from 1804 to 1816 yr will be 9.23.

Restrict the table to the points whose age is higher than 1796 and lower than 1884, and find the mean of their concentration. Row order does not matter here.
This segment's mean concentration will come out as 74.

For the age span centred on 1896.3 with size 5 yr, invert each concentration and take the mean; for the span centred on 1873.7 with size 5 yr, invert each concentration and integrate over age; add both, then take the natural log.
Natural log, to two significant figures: -2.7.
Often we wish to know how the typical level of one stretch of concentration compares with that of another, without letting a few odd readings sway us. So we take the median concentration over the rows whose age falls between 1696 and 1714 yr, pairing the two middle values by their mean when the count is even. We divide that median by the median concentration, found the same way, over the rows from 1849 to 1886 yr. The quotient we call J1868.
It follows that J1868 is 1.02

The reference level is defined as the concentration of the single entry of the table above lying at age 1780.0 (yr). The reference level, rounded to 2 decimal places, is 86.41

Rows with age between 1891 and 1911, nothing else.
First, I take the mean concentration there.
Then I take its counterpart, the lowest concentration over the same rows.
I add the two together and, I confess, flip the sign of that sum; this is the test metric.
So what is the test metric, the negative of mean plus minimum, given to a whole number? -171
